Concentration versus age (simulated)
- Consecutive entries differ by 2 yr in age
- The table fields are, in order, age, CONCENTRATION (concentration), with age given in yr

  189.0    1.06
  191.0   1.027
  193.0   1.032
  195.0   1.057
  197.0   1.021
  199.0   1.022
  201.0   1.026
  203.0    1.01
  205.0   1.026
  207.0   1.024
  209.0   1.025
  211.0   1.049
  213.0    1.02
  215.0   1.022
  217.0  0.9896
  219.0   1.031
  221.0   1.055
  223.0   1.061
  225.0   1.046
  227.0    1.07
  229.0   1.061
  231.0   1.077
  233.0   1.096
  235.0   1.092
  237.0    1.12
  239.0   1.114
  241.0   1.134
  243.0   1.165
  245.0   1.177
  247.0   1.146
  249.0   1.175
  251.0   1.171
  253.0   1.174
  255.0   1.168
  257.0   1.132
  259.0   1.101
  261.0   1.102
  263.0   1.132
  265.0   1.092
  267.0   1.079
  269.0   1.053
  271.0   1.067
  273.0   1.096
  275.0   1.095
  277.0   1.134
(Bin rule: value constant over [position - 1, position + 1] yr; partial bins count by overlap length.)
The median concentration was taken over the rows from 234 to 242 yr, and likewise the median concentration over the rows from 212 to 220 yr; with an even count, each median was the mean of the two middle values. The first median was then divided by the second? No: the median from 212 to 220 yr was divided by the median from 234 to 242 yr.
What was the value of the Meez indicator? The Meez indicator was 0.91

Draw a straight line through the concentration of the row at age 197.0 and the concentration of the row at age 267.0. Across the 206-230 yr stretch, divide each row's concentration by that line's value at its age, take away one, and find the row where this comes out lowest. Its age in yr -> 217.0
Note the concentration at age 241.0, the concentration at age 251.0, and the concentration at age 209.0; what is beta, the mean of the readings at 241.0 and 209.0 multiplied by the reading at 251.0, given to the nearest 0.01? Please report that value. 1.26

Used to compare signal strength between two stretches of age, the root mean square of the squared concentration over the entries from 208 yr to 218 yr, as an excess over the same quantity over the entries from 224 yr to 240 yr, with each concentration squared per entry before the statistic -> -0.134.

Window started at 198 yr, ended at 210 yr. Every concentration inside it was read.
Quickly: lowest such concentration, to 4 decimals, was 1.0100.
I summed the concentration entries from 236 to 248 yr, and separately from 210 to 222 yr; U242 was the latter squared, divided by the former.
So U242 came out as 5.5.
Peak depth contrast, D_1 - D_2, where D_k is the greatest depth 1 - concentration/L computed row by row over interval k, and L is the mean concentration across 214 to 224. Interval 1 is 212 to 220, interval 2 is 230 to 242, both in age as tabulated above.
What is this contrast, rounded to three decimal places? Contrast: 0.085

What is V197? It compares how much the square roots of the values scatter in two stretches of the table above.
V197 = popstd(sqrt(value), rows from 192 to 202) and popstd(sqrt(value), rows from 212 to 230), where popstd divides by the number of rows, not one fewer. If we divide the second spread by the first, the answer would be 1.9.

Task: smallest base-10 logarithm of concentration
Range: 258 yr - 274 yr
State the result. 0.022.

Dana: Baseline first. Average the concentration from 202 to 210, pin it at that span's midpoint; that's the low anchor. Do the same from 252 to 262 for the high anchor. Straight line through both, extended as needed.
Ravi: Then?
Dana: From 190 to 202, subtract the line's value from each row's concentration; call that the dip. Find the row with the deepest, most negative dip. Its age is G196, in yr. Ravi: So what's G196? 201.0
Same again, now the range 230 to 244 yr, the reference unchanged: 231.0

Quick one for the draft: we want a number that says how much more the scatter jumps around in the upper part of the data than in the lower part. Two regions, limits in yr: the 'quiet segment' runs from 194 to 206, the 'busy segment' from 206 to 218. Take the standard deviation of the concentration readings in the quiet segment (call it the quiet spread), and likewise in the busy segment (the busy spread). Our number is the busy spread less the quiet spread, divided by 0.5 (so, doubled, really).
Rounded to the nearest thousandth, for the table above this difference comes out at 0.006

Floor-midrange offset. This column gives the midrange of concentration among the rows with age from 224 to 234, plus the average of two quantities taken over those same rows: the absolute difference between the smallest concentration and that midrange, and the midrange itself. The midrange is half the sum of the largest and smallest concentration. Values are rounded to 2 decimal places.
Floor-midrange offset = 1.62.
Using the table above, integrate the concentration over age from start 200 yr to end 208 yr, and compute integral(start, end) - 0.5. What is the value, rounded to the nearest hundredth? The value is 7.67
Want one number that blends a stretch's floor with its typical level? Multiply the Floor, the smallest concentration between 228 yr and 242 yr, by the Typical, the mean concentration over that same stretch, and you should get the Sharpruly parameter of 1.17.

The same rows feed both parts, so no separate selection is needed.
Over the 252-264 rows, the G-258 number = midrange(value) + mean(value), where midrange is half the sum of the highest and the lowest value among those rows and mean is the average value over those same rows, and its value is 2.27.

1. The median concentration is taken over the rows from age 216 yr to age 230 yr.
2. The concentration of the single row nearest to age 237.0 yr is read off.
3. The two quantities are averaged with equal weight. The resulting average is 1.09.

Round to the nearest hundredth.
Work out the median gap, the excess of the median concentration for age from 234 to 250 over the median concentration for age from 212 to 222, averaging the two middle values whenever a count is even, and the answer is 0.12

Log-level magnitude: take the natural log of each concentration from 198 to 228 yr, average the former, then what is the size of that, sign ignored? 0.031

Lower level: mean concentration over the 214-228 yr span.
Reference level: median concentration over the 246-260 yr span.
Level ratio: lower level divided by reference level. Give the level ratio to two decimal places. 0.89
